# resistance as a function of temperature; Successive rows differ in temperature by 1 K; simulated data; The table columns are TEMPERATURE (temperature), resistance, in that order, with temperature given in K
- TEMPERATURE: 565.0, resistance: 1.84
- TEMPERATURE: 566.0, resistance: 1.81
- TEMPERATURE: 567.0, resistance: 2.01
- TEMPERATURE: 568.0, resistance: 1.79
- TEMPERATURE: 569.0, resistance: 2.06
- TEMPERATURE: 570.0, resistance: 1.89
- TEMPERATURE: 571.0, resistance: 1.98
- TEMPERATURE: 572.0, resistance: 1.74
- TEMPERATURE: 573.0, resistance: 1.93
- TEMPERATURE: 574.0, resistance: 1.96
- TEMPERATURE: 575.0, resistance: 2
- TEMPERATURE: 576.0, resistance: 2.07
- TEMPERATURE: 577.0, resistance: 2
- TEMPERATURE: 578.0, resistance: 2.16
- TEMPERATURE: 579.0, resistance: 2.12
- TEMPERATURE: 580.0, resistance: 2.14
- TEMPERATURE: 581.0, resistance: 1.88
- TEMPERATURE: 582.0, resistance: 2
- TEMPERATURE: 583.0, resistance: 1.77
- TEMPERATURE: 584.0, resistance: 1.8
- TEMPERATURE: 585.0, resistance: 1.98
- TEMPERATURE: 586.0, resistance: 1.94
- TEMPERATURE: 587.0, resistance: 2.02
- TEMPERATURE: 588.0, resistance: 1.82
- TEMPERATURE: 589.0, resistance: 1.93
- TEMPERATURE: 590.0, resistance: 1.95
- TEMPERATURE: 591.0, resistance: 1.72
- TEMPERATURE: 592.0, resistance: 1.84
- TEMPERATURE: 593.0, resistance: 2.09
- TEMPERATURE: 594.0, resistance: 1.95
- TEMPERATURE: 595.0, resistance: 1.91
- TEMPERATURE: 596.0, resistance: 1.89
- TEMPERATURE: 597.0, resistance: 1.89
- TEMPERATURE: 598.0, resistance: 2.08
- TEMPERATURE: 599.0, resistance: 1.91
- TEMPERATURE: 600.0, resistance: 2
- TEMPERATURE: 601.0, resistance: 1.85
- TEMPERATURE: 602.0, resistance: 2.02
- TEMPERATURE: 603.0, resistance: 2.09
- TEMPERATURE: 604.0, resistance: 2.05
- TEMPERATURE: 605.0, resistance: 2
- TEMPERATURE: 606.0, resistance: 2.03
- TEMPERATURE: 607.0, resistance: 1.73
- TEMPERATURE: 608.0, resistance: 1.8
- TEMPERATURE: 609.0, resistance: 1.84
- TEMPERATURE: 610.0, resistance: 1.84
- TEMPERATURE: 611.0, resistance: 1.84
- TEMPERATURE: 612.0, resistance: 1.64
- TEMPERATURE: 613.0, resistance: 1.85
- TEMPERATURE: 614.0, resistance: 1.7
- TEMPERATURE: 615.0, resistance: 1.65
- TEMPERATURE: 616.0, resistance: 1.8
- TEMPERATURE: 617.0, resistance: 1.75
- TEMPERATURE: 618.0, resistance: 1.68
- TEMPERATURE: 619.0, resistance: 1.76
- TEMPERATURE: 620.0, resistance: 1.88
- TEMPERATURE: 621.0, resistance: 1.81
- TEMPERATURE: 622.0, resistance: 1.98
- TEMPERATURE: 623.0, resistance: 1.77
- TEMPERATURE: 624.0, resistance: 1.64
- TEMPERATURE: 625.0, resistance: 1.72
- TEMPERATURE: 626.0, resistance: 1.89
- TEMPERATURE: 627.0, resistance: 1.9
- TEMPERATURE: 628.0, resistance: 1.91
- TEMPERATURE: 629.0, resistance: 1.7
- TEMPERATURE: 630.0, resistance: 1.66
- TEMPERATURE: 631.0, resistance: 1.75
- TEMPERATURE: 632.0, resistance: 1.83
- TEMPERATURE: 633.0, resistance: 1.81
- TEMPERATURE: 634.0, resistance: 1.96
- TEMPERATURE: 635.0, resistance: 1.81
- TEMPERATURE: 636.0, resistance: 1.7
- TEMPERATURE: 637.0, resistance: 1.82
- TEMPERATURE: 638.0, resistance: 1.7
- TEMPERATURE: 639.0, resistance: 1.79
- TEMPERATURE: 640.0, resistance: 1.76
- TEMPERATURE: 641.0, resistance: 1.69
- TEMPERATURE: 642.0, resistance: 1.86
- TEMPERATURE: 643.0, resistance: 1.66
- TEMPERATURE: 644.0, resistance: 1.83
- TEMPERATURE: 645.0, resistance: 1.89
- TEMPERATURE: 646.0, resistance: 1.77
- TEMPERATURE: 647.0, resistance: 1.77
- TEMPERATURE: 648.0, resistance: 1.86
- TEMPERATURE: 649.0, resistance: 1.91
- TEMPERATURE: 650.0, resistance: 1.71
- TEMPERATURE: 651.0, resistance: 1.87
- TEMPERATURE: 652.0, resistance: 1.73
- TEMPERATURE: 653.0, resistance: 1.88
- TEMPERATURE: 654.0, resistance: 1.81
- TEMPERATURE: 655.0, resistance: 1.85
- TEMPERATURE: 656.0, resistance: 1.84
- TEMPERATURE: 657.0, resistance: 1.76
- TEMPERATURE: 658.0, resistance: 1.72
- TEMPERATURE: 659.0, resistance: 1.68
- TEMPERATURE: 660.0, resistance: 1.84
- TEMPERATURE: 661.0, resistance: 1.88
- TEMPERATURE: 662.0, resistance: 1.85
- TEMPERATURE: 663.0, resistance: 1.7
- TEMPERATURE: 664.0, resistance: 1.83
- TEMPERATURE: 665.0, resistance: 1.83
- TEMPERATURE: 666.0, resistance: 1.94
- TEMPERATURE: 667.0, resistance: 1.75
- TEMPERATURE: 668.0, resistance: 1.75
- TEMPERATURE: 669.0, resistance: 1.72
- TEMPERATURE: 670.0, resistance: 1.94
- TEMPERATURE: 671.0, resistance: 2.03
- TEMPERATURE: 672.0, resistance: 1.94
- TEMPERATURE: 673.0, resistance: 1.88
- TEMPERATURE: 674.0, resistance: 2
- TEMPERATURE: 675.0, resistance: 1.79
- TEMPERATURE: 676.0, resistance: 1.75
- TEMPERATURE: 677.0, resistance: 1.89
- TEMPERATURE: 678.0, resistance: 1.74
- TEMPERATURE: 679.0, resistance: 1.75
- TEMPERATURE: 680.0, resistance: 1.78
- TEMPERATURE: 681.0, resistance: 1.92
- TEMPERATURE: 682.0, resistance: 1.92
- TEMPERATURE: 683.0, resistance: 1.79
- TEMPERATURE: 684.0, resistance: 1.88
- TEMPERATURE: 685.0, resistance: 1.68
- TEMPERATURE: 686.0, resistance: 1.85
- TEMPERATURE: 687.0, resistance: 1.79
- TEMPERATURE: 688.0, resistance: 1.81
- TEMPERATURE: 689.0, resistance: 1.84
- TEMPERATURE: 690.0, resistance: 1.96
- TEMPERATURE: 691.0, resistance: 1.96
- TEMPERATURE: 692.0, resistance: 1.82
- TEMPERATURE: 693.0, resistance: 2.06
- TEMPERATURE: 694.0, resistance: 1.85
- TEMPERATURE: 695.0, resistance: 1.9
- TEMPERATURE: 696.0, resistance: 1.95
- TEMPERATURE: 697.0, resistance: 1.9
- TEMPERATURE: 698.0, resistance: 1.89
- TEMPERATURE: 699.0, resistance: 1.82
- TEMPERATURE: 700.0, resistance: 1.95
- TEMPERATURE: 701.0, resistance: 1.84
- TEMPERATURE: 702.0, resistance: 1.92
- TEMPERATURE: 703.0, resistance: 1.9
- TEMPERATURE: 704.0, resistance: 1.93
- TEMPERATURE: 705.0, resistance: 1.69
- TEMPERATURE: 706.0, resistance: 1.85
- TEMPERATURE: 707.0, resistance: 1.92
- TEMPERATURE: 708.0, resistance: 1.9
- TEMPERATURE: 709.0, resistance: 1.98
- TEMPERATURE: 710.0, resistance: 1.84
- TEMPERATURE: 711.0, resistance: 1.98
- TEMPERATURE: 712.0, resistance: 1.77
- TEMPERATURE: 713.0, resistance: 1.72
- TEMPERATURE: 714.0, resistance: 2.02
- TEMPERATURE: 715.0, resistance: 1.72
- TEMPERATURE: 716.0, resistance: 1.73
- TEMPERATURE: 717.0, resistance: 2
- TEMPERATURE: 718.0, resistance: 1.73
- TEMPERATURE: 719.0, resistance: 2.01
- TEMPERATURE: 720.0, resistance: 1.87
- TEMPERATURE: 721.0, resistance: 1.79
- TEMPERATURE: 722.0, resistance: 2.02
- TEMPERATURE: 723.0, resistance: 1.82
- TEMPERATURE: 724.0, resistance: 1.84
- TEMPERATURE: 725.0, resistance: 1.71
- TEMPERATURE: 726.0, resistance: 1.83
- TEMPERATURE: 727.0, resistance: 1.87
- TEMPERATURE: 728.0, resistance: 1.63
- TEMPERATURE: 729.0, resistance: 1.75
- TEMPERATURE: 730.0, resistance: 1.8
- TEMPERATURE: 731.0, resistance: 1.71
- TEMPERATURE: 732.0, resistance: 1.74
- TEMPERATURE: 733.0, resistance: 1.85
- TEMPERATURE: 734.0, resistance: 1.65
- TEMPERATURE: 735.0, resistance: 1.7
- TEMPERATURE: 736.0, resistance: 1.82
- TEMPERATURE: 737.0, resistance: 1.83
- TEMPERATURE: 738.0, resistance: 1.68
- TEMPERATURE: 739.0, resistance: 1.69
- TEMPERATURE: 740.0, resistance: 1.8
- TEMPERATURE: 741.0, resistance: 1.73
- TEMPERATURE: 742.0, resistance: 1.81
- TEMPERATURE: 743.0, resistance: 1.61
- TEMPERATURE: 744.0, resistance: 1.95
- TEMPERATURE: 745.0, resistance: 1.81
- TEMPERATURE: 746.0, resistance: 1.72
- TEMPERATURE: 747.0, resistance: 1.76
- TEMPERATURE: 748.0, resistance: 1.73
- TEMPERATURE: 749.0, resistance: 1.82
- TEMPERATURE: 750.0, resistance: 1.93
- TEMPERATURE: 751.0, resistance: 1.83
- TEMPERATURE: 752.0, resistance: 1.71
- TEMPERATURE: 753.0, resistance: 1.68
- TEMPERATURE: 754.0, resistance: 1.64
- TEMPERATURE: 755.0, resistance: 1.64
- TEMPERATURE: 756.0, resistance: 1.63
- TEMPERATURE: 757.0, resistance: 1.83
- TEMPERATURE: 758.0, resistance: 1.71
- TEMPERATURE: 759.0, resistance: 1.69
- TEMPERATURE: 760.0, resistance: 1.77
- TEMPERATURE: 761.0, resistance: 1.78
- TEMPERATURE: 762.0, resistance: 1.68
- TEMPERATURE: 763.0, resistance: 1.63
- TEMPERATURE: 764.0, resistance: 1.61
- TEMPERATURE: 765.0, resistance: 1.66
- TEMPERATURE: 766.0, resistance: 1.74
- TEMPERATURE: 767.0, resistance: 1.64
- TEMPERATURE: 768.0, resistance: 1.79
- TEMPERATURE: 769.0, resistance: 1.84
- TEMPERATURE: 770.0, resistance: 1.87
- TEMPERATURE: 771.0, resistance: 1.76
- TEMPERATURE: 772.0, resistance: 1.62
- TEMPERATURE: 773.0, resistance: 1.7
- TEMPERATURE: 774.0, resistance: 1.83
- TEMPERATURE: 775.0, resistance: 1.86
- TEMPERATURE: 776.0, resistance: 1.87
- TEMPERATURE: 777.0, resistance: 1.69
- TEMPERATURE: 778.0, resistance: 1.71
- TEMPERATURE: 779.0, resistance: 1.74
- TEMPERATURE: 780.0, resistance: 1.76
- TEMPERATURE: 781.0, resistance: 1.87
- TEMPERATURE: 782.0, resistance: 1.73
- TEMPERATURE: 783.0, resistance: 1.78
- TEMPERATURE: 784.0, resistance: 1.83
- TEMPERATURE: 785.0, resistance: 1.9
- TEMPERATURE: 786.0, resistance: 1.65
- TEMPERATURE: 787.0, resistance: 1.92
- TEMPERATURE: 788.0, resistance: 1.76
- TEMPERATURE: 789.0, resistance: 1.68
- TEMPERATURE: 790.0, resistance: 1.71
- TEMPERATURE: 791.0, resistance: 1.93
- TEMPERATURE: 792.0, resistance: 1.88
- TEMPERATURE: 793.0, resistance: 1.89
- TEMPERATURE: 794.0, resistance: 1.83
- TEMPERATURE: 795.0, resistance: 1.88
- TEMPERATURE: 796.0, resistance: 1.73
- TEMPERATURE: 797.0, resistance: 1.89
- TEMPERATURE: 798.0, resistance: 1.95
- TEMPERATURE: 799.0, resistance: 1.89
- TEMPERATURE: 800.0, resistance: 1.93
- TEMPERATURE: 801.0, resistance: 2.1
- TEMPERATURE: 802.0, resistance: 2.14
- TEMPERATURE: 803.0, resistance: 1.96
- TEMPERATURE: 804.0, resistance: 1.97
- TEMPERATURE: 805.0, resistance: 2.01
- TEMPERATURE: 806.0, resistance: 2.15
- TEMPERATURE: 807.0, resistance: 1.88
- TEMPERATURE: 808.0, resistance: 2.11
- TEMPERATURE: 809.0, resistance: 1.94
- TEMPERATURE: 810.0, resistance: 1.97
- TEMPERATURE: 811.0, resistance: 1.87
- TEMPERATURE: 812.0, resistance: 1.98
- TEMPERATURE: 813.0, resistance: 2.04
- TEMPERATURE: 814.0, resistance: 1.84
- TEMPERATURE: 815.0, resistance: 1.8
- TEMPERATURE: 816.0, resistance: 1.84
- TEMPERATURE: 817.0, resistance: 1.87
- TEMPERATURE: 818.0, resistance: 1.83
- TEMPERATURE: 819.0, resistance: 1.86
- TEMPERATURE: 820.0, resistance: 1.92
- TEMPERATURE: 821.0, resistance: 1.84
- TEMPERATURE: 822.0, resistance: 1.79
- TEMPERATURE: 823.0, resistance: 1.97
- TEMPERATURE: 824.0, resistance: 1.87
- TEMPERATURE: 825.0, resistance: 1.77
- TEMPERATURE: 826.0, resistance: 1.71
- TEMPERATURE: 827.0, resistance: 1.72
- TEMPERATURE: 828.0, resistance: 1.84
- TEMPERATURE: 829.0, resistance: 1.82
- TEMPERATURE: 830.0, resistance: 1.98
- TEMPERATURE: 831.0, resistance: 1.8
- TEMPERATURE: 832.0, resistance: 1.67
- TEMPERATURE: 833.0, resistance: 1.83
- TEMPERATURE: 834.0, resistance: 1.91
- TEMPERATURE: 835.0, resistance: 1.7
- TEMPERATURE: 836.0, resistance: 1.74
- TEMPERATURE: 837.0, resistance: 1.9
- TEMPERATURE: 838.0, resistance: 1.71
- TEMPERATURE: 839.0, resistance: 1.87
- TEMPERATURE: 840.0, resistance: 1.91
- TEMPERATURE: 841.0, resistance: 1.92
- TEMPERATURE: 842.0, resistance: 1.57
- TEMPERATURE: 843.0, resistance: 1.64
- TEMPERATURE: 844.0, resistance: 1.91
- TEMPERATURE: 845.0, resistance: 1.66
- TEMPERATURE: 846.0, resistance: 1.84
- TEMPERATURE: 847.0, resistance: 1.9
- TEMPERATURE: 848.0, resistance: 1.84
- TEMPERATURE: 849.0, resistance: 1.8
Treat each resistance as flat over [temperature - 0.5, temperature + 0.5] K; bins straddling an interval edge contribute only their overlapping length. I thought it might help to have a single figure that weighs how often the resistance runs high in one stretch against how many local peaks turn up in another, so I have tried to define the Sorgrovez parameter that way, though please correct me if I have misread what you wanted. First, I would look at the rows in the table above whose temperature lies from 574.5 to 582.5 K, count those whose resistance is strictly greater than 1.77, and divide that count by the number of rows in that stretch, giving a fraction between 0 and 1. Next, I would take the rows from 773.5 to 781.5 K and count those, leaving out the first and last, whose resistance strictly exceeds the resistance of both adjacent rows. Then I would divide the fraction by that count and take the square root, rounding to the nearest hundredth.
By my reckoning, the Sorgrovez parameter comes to 1.00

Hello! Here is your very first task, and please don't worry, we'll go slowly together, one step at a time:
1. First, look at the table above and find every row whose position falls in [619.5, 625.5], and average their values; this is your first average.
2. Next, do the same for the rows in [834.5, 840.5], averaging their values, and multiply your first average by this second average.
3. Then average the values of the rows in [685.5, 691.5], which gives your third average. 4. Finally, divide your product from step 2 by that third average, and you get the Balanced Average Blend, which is 1.74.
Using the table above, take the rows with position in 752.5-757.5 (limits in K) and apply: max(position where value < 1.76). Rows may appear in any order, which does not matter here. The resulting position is 756.0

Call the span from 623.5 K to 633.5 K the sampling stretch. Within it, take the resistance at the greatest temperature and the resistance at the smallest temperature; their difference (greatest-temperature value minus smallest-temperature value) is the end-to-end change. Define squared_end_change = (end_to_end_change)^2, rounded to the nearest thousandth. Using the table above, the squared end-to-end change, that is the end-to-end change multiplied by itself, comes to 0.029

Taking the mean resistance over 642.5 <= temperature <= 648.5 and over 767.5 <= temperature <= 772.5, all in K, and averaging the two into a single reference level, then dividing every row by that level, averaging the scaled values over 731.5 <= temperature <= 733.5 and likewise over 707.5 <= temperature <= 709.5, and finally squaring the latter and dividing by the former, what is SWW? 1.17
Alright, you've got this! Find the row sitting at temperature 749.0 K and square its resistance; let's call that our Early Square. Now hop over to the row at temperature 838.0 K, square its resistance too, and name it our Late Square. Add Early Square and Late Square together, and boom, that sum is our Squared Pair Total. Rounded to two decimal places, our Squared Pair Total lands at 6.24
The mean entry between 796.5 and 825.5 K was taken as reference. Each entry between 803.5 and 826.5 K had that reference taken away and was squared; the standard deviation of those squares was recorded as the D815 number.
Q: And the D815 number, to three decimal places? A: 0.014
